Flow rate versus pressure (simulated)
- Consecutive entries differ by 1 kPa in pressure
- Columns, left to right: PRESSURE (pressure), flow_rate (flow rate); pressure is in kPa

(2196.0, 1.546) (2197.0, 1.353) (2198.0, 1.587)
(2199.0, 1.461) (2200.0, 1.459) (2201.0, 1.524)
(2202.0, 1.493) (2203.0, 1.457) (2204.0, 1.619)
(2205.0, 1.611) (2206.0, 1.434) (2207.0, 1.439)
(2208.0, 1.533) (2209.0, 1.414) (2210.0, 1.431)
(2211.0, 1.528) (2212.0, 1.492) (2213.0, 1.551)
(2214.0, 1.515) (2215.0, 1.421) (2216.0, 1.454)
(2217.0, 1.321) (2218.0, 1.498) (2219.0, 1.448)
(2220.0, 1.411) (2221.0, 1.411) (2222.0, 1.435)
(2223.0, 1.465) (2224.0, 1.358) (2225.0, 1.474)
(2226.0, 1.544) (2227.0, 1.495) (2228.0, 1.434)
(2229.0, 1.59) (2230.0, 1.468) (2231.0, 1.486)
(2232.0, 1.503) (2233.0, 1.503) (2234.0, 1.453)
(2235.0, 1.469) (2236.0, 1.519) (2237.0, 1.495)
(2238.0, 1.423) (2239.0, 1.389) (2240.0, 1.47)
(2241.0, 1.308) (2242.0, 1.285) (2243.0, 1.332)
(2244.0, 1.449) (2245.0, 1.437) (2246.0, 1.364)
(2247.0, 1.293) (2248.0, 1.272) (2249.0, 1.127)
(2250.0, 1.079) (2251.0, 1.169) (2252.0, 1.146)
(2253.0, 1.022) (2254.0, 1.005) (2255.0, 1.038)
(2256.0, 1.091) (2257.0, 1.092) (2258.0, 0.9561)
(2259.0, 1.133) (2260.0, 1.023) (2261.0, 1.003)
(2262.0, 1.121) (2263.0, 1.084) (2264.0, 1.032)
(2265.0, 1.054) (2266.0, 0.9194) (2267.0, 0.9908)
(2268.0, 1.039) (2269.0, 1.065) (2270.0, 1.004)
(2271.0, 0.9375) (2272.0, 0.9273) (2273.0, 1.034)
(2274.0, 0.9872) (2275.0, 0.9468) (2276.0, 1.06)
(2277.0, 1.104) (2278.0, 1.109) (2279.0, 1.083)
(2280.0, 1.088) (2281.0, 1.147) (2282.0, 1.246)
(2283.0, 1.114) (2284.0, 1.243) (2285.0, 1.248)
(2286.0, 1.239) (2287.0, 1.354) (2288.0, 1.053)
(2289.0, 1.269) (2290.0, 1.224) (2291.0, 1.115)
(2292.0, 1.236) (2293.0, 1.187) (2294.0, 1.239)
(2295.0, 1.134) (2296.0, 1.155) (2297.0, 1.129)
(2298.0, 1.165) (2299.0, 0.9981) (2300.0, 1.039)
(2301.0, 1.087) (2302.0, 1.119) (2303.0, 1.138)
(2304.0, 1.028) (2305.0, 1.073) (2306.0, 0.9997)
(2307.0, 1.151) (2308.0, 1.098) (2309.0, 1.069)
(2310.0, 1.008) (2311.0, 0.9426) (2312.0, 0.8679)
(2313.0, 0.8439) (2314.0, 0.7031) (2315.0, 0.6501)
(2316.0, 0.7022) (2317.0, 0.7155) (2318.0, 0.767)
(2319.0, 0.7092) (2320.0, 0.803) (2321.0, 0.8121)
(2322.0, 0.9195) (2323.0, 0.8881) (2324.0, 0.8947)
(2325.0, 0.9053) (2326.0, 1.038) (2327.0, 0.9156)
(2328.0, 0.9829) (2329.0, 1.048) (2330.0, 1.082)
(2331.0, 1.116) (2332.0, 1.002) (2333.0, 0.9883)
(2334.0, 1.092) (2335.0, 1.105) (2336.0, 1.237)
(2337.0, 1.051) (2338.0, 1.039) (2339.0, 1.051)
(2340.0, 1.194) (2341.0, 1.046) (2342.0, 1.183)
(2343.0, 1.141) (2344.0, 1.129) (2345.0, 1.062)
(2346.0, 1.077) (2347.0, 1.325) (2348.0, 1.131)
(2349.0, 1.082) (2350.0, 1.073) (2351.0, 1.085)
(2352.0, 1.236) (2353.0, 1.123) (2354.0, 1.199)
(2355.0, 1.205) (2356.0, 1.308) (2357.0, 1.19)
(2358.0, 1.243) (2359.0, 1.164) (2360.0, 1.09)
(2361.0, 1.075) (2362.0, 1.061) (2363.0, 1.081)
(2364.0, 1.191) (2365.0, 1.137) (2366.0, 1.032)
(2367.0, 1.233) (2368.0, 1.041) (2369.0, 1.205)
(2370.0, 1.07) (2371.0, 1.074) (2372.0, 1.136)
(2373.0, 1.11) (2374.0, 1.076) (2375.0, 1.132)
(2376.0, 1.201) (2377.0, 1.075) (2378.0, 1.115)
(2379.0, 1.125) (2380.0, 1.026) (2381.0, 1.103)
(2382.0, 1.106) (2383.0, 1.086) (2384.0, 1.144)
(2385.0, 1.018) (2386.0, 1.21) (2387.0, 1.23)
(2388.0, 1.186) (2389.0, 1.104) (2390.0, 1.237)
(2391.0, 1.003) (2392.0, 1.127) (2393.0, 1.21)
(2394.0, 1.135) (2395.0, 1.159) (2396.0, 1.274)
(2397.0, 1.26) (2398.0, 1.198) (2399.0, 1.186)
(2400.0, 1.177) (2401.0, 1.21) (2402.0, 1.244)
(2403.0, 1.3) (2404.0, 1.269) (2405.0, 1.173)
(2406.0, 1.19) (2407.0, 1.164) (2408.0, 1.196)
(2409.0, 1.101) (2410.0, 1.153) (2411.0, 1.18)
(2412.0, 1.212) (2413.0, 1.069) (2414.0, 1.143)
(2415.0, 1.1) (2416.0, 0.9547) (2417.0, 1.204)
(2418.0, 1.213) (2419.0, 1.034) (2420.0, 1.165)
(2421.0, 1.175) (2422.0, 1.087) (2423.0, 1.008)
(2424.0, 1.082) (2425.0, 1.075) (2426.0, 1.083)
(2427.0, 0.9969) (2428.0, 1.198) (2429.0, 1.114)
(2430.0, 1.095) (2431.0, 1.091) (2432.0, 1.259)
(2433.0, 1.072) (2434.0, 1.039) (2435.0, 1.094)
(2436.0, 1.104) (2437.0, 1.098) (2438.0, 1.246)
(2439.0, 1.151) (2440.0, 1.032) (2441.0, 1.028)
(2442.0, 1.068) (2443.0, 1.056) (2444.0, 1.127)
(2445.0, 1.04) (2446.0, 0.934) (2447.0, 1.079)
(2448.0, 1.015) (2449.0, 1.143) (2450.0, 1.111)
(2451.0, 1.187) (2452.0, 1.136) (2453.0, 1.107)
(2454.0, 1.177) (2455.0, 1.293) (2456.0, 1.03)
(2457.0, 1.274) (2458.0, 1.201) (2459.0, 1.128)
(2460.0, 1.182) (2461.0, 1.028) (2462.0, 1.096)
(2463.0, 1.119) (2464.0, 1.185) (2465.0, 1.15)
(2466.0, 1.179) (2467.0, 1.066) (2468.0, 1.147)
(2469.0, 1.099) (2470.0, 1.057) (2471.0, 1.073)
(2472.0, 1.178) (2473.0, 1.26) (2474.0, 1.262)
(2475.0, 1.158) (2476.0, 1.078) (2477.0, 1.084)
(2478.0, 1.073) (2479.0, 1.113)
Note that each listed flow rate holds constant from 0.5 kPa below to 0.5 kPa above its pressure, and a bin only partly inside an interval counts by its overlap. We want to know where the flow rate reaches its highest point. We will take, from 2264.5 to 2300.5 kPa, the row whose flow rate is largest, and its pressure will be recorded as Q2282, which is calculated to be 2287.0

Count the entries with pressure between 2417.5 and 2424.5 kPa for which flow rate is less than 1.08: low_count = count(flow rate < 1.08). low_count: 2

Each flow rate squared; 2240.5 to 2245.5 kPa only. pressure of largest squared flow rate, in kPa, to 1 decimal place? 2244.0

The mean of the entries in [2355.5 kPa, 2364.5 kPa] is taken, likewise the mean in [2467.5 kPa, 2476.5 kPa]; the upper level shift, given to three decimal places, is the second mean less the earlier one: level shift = -0.010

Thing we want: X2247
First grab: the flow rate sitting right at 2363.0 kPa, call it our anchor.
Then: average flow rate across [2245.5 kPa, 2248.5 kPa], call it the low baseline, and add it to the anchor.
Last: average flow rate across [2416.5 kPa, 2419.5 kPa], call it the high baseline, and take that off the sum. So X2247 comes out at 1.24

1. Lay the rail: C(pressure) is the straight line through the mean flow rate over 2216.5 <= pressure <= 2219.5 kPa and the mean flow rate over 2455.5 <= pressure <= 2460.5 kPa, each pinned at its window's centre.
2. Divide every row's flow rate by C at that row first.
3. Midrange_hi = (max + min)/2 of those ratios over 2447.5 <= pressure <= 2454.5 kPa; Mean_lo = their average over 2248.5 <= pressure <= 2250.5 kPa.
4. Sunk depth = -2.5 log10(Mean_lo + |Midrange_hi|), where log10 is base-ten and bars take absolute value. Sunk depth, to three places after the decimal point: -0.598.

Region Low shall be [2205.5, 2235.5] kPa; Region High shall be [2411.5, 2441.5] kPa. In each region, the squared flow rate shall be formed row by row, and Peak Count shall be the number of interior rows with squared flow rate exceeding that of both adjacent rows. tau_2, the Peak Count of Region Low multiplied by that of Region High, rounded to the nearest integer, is 72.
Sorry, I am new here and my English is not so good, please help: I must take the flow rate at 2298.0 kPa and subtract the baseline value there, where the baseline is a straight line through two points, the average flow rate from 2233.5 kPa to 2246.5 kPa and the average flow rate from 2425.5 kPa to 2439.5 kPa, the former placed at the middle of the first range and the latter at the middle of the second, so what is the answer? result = -0.160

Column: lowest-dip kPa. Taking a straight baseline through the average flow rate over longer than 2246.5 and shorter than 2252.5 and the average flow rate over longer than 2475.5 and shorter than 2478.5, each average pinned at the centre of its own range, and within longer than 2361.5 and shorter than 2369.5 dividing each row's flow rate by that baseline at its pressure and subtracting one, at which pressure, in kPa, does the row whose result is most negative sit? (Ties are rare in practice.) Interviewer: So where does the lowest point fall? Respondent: 2366.0 kPa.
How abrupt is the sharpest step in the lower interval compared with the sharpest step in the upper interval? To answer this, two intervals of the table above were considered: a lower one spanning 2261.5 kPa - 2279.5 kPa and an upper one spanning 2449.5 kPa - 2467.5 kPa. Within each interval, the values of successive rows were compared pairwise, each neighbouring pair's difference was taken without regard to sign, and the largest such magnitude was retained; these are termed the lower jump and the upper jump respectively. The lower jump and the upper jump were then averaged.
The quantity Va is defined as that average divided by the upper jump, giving 0.76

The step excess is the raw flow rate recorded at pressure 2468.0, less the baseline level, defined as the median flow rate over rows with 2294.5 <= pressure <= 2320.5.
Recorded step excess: 0.13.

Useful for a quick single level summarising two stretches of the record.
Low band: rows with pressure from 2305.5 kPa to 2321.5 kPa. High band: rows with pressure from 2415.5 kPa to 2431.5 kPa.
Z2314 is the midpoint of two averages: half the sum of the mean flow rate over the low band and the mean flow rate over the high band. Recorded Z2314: 0.98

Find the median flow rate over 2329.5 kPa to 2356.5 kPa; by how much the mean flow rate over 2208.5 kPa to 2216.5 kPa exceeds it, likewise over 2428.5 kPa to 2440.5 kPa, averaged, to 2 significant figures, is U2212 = 0.19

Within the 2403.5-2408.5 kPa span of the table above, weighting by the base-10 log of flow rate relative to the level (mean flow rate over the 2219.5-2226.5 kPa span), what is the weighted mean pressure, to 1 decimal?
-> 2406.1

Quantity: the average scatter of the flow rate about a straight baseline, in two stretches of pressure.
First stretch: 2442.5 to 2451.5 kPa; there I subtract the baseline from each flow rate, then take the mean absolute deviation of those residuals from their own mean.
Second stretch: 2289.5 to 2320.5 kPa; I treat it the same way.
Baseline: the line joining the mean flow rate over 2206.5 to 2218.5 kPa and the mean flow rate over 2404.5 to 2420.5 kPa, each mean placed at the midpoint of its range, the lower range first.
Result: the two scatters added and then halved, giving 0.10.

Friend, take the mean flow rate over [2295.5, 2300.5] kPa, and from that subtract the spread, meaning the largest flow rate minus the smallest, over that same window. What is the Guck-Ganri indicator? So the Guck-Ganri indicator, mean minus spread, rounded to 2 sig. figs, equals 0.93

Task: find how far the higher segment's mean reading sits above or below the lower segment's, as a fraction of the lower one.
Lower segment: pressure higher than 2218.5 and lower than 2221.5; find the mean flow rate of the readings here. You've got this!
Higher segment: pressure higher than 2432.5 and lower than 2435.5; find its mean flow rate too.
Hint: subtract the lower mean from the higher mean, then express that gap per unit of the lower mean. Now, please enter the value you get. -0.25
